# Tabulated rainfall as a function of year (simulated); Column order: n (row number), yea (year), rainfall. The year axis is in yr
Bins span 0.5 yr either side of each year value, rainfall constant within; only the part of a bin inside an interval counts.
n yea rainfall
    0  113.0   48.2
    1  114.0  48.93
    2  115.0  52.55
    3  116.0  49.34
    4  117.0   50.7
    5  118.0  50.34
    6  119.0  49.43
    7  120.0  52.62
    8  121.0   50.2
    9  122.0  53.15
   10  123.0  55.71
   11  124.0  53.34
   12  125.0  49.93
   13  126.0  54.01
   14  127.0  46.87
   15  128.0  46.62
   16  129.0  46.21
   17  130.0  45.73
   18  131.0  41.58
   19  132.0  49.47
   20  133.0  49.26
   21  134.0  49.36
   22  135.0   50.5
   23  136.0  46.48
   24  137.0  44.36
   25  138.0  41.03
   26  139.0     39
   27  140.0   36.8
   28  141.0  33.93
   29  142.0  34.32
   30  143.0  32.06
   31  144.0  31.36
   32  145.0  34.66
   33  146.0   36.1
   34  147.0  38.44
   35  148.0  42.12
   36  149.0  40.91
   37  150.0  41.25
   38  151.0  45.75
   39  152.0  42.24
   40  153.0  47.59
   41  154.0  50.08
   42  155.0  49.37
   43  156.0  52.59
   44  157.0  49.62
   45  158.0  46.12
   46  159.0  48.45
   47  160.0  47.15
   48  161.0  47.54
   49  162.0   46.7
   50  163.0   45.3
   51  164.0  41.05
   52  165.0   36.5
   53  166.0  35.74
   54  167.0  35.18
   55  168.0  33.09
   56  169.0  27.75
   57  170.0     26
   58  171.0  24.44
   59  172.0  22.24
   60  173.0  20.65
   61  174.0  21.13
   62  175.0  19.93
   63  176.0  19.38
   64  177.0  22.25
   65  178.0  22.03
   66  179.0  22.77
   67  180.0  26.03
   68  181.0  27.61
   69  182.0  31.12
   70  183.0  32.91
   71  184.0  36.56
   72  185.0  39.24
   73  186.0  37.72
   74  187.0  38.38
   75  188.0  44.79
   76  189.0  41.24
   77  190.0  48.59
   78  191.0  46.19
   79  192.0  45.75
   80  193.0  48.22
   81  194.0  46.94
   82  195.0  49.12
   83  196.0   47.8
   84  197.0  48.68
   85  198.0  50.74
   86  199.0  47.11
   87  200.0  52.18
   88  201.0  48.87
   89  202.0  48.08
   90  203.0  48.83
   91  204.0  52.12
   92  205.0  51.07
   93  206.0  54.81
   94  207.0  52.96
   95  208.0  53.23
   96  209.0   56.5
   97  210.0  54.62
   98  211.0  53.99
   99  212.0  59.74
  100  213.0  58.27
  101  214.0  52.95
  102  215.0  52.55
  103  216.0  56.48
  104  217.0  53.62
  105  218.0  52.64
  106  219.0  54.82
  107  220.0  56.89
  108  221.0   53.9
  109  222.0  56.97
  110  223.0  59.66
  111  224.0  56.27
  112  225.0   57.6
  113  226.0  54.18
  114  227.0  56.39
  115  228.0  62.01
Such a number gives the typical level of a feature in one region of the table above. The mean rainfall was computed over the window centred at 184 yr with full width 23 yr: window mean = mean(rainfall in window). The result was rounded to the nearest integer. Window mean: 34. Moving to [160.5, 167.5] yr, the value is 41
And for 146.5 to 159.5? 46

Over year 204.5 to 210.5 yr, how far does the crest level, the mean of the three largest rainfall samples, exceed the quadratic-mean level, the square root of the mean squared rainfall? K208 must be 1.4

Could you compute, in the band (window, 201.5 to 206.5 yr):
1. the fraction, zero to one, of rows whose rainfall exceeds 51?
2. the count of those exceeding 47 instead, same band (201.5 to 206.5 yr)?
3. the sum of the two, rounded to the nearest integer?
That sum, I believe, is 6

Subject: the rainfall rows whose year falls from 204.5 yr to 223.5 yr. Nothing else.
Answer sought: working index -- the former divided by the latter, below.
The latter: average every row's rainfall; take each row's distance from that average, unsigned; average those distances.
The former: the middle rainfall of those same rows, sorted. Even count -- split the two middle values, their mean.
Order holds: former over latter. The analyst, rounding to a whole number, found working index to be 27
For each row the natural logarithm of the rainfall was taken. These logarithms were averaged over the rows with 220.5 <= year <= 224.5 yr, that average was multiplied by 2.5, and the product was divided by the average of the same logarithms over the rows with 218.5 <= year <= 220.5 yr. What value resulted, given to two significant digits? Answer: 2.5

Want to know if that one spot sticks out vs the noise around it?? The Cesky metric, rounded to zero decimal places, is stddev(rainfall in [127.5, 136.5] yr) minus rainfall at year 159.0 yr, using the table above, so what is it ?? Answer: -46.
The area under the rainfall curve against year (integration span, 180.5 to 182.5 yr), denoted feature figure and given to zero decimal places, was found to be 59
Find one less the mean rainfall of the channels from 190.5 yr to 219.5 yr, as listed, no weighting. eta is -51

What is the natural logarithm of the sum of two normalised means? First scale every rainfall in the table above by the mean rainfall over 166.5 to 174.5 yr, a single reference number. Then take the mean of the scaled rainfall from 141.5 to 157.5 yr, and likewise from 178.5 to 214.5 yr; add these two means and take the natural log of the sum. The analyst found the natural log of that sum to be 1.20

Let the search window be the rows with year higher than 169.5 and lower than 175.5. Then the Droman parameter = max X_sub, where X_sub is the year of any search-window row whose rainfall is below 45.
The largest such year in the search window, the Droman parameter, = 175.0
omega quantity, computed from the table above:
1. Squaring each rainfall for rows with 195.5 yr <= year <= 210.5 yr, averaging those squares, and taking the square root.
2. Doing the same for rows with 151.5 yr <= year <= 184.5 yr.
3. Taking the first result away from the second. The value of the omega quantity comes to -15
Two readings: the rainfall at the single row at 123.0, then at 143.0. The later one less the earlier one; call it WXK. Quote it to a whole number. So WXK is -24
